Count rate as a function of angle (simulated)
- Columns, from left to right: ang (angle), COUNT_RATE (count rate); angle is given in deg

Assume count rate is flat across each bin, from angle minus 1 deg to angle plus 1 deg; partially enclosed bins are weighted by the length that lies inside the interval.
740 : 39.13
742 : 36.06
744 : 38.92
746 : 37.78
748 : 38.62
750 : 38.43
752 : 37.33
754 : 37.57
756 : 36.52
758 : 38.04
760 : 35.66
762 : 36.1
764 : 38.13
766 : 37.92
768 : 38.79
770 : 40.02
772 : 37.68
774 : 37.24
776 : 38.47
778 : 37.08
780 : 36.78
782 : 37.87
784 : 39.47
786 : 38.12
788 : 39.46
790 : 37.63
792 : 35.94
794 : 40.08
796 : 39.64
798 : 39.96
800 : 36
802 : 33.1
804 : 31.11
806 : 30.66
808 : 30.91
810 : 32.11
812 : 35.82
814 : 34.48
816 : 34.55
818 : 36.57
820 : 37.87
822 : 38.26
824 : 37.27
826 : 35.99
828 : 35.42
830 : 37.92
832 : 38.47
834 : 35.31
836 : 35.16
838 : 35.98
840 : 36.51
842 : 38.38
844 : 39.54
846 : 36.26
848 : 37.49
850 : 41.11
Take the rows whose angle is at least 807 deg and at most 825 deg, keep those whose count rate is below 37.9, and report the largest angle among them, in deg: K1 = 824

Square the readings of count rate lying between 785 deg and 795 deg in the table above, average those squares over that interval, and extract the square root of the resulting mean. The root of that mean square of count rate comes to 38.3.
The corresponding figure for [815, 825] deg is 36.9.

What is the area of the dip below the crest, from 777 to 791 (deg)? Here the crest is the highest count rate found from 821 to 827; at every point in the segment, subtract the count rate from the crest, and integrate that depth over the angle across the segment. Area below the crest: 2.8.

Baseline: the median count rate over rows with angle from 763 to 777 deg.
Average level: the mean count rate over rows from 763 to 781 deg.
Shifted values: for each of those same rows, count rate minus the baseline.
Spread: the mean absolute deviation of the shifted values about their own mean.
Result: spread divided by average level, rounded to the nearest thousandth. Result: 0.020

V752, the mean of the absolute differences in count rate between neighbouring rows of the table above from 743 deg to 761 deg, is 1.1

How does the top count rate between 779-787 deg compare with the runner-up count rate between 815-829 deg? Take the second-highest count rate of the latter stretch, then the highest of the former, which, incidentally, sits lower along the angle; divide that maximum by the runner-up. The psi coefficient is 1.04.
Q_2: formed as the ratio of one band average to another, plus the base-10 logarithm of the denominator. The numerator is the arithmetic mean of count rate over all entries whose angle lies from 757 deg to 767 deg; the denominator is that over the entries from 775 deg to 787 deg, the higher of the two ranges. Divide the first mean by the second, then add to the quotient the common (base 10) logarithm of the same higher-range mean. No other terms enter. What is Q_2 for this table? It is 2.56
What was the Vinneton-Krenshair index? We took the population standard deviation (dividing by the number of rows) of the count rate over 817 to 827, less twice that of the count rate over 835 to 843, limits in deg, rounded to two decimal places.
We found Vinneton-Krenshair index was -1.54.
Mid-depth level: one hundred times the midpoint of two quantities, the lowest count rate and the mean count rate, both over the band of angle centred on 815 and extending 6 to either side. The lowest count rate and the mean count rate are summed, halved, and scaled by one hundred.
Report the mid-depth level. 3367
